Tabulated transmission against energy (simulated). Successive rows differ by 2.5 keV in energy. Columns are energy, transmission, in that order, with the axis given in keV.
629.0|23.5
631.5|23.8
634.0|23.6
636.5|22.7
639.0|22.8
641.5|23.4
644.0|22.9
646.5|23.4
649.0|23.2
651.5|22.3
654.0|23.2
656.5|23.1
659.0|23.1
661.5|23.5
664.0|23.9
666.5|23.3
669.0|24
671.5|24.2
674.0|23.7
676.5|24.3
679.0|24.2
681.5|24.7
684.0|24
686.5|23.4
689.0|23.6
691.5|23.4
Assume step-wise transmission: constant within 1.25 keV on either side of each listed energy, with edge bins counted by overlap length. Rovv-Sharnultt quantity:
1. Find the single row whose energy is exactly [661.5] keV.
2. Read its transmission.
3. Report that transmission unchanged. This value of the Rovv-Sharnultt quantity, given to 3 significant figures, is 23.5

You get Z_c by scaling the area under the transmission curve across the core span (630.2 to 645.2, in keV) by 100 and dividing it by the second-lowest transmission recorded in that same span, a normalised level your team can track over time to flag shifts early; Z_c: 1526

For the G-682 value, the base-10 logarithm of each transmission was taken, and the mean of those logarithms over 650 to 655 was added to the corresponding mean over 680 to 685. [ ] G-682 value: 2.74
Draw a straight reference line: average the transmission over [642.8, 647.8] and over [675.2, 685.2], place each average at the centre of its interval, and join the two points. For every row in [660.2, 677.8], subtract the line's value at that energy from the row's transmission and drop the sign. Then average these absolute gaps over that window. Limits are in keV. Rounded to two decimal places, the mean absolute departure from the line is 0.23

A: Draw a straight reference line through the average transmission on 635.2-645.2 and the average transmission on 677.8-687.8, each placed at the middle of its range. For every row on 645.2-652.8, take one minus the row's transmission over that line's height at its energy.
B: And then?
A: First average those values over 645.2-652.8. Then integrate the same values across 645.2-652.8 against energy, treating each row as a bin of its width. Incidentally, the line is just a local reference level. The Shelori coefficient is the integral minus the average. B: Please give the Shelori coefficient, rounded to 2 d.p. 0.06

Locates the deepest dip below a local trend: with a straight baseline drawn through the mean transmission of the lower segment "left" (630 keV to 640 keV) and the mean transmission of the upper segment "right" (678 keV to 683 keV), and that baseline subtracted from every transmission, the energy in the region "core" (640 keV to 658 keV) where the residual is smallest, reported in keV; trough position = 651.5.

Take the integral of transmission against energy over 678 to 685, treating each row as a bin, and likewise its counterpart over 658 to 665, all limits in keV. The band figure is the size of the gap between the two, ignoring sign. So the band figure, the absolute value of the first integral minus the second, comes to 6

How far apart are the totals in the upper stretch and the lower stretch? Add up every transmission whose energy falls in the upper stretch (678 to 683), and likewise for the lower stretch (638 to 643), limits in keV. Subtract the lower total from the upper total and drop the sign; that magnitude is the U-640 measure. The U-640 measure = 2.7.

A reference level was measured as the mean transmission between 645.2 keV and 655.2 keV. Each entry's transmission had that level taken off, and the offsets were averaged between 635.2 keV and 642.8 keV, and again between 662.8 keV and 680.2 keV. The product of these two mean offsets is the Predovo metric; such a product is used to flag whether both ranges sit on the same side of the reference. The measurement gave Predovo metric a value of -0.05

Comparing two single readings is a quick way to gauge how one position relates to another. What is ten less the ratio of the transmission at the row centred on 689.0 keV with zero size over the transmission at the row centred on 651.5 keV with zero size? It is 8.94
